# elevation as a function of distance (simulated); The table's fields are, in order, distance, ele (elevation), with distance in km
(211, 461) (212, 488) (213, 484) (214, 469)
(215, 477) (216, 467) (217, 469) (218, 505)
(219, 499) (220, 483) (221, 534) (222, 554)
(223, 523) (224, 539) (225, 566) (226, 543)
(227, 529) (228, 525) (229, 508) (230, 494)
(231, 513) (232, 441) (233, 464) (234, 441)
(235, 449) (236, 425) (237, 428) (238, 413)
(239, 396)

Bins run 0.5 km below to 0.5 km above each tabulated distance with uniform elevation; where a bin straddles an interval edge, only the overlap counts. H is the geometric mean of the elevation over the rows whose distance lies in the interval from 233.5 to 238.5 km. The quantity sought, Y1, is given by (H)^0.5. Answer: 20.8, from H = 431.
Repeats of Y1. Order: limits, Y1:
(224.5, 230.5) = 23.0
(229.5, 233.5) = 21.8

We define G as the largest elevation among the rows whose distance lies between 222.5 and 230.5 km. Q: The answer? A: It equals 566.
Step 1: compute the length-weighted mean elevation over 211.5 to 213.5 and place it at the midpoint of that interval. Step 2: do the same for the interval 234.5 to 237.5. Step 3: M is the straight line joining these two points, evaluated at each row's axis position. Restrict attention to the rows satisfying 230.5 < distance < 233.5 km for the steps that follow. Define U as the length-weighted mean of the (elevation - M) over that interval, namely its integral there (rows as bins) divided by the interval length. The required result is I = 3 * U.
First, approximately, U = 30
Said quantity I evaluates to 89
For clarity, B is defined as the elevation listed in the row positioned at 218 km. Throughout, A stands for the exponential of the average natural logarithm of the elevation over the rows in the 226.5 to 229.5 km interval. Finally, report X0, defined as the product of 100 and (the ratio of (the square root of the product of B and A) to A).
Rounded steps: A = 521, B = 505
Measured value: 98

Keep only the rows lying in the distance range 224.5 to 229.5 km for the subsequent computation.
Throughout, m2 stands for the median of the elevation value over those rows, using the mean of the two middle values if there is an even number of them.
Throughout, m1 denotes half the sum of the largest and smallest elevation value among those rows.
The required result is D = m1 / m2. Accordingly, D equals 1.02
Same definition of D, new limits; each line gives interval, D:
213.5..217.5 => 1.01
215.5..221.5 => 1.02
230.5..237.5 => 1.06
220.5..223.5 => 1.01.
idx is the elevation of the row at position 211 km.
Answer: 461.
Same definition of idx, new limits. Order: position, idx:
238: 413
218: 505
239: 396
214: 469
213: 484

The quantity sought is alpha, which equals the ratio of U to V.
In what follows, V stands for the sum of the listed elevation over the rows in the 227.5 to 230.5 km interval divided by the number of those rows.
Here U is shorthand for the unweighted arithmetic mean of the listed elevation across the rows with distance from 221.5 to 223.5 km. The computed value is 1.06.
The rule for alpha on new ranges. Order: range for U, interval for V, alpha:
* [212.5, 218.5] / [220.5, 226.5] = 0.88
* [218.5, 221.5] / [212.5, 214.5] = 1.06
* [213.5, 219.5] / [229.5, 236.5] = 1.04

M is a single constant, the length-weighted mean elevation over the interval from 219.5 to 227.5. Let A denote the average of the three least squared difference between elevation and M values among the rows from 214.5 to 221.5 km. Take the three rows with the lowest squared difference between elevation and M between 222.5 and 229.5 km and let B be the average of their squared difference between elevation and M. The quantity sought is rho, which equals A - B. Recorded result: 640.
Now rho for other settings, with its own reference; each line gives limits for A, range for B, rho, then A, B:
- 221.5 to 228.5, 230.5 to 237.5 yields -4131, 43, 4174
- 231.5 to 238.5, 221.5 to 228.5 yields 6861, 6904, 43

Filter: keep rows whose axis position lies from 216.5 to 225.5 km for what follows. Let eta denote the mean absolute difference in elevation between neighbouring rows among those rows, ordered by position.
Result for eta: 25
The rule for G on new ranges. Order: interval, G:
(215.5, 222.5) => 554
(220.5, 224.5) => 554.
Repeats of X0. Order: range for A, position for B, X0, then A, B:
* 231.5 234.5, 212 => 104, 449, 488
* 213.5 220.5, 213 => 100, 481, 484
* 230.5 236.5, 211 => 101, 455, 461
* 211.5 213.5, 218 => 102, 486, 505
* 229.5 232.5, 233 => 98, 482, 464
